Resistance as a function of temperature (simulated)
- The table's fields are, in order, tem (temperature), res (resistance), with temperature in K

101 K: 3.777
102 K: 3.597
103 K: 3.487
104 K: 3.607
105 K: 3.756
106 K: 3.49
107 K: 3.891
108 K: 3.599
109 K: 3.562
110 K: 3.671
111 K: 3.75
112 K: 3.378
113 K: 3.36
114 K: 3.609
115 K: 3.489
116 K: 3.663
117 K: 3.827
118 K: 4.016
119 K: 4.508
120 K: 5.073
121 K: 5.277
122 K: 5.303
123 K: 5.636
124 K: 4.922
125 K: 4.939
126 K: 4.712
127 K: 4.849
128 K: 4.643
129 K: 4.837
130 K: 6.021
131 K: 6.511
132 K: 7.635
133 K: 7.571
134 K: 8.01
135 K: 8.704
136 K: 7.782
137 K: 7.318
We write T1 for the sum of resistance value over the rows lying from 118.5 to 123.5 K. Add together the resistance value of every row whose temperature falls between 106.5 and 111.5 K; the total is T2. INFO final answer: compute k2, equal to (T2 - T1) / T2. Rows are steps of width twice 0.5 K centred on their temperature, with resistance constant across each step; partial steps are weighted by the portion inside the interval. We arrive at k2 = -0.40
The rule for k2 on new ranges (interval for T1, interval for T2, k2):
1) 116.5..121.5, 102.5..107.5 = -0.25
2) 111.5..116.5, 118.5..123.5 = 0.32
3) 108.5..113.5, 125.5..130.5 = 0.29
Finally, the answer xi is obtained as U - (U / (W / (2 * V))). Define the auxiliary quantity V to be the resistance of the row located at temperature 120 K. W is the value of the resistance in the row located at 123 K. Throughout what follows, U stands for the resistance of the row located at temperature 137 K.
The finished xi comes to -5.9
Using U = 7.318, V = 5.073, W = 5.636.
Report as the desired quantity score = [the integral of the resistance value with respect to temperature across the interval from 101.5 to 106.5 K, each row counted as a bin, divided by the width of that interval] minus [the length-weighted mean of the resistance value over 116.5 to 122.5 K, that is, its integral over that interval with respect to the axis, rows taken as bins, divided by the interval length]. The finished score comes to -1.1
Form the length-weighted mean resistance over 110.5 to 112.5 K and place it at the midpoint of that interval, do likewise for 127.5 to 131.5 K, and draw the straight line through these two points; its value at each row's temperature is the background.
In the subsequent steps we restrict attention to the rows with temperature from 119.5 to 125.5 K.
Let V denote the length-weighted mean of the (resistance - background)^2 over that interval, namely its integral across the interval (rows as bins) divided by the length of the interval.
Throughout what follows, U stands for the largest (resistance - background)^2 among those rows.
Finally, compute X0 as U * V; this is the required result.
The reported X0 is 0.2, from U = 0.69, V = 0.32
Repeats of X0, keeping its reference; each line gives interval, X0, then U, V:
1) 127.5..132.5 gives 3.7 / 3.47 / 1.05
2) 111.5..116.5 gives 0.0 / 0.20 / 0.12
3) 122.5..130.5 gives 0.2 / 0.69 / 0.26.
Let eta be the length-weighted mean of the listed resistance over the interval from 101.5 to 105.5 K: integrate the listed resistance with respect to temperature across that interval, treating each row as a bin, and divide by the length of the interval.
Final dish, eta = 3.61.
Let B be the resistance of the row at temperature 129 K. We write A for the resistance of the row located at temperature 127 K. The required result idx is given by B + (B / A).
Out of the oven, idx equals 5.8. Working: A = 4.849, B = 4.837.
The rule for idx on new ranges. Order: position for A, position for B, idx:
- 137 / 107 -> 4.4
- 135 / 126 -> 5.3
